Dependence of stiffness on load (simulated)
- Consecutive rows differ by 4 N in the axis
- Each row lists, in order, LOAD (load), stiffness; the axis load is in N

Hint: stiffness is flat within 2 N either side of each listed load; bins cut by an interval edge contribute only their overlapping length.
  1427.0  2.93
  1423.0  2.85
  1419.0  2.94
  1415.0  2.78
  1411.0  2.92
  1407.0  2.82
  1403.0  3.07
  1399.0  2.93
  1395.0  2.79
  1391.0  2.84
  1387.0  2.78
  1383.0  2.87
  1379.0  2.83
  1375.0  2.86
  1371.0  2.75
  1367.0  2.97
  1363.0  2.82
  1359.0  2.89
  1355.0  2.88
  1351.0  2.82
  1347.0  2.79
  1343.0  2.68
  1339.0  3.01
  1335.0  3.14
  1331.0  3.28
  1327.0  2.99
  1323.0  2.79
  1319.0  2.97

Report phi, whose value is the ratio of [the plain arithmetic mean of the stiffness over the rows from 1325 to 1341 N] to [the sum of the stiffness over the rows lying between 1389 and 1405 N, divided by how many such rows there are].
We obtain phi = 1.07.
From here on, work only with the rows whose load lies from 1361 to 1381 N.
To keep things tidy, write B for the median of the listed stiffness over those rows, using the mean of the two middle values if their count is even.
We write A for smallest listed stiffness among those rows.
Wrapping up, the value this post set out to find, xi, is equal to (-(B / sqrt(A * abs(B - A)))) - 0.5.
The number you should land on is -6.5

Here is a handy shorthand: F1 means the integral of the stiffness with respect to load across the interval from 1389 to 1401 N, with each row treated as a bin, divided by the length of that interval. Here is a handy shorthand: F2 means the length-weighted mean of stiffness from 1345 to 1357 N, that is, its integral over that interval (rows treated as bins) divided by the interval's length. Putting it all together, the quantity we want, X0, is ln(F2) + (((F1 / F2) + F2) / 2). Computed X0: 2.96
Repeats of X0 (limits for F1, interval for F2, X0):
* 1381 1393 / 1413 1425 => 2.97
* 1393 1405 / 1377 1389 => 2.97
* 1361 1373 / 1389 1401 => 2.97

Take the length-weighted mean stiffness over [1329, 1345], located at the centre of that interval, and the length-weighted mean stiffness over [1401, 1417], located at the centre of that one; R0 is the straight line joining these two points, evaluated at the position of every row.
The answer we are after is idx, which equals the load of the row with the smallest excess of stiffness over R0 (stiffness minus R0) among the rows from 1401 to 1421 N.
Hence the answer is 1415.0 N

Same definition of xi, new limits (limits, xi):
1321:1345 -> -3.7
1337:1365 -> -5.1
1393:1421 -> -5.2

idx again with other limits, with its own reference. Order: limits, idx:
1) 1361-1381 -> 1371.0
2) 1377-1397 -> 1387.0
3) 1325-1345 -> 1343.0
